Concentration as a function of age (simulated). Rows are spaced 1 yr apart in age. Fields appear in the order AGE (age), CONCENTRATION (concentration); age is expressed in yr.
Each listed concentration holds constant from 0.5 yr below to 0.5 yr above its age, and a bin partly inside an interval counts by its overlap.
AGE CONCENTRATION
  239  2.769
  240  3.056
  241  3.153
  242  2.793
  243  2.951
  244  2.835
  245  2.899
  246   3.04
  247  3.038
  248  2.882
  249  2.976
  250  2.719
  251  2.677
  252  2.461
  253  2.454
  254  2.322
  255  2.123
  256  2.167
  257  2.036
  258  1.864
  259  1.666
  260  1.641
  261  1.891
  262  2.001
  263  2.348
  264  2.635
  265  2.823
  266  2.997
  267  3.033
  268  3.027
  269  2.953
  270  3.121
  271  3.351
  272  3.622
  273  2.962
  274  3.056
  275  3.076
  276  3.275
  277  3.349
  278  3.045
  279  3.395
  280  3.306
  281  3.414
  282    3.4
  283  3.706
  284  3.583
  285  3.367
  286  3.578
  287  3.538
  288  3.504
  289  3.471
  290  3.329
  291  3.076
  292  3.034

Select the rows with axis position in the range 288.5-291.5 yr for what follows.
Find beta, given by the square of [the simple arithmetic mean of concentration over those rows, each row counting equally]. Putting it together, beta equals 10.8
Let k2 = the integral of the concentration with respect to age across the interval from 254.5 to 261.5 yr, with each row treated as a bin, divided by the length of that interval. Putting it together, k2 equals 1.91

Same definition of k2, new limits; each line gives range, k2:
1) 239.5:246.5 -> 2.96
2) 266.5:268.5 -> 3.03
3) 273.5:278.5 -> 3.16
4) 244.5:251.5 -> 2.89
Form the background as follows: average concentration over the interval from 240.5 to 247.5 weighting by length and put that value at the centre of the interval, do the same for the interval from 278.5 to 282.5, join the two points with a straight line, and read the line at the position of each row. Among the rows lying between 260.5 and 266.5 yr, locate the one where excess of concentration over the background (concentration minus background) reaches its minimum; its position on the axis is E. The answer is 261 yr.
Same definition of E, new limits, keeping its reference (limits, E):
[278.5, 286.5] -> 280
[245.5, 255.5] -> 255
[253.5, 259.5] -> 259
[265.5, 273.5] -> 273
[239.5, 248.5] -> 242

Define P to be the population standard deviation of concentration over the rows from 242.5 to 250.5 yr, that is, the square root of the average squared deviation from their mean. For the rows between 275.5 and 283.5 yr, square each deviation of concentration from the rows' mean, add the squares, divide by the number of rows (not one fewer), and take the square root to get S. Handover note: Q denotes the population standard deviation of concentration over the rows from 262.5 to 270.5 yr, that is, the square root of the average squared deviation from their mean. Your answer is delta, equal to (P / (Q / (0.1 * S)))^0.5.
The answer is 0.08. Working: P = 0.10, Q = 0.24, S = 0.17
